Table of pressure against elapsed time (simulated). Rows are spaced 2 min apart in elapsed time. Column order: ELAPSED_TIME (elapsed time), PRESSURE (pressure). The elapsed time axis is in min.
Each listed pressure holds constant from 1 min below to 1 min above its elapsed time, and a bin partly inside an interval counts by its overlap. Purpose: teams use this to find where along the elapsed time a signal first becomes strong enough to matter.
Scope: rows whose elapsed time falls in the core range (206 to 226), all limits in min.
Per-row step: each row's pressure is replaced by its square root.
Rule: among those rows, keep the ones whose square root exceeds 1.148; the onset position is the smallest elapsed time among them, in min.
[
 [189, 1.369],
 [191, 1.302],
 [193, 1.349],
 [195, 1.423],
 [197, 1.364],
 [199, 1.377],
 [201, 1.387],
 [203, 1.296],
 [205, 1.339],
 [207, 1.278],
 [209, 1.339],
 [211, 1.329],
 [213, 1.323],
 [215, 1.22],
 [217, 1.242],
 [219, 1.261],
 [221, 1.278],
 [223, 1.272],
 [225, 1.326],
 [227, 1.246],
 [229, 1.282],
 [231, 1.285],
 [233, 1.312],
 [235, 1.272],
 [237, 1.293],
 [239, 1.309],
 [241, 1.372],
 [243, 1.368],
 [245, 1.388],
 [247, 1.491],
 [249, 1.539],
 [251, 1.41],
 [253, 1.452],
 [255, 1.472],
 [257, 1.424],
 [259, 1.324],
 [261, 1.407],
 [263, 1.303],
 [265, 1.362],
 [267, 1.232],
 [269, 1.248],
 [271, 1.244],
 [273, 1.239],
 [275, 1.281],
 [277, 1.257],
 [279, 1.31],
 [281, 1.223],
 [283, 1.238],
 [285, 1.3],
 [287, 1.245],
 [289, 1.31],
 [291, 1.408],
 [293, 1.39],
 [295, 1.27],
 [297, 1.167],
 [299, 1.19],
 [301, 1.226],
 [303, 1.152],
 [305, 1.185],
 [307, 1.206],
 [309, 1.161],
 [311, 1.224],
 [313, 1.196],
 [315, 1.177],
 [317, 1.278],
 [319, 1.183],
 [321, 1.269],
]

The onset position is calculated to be 209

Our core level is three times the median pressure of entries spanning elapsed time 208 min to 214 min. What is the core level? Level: 3.99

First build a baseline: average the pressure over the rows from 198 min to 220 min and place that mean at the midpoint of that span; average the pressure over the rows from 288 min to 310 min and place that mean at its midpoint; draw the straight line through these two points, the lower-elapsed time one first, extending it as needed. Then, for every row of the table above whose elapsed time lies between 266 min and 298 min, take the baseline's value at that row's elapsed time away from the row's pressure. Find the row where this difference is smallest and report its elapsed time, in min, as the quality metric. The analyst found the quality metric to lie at 297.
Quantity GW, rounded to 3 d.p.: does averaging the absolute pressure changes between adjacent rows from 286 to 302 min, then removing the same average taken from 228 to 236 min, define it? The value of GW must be 0.043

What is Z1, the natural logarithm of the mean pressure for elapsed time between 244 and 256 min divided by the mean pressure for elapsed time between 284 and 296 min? 0.10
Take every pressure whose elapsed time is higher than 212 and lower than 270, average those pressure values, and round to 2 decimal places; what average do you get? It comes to 1.33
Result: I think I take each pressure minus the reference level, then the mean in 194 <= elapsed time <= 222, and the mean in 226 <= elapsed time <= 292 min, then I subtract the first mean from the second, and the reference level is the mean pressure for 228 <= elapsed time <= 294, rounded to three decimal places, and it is 0.010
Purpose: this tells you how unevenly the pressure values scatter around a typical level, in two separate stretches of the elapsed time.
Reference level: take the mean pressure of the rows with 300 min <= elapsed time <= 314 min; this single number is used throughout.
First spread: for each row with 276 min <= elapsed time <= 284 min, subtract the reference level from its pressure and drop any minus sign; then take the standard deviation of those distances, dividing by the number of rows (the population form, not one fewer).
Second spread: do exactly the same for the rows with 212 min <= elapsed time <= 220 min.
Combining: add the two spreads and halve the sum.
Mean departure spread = 0.036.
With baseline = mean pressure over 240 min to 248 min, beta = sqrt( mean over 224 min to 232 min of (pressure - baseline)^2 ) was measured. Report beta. 0.12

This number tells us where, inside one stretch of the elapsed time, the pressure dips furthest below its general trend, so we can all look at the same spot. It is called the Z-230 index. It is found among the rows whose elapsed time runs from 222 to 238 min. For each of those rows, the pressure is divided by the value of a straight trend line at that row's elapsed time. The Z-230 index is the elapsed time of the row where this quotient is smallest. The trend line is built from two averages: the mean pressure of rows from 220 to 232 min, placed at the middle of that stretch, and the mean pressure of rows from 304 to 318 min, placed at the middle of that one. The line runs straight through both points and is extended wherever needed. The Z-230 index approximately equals 227 min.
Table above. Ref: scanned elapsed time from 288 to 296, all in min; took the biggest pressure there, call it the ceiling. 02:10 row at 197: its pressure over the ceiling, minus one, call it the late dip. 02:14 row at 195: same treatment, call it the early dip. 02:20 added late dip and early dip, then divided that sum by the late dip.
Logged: 0.66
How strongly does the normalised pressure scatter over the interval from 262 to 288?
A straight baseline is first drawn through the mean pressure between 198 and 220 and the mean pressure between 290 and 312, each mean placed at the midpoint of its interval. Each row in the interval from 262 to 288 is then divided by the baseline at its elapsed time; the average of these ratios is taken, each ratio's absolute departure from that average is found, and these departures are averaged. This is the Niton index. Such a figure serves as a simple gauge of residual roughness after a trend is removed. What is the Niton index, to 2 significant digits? 0.026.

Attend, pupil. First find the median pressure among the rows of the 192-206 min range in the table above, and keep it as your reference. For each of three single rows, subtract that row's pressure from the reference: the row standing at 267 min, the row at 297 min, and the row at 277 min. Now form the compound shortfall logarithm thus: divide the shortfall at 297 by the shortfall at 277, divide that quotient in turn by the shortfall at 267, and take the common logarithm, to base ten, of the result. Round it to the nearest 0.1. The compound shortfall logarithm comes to 1.1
